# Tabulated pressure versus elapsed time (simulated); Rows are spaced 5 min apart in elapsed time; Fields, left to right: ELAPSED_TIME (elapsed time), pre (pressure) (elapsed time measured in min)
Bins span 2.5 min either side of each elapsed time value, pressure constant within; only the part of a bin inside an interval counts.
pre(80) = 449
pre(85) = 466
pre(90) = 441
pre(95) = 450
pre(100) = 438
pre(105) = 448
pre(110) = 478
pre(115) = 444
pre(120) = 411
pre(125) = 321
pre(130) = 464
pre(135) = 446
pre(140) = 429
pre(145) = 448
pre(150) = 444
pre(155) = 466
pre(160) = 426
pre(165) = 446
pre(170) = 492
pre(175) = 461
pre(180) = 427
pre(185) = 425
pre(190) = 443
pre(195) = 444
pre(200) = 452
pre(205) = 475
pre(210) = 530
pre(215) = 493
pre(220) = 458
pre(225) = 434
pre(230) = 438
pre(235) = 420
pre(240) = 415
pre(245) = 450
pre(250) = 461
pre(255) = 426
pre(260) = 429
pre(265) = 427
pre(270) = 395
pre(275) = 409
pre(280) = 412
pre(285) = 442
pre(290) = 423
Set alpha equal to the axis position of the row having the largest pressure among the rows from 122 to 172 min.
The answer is 170 min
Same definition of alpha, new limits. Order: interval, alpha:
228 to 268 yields 250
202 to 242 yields 210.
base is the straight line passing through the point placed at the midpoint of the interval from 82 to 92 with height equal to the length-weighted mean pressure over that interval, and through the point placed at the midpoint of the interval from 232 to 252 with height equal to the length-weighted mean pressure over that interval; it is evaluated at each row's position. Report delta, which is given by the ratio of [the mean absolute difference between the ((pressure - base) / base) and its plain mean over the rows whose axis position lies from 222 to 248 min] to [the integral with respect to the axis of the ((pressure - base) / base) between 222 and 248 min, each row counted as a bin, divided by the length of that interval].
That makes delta -3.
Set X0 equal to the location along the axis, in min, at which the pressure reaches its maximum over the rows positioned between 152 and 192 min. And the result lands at 170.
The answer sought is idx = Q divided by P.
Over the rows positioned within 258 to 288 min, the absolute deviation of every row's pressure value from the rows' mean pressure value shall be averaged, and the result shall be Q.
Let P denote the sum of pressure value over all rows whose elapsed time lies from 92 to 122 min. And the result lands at 0.005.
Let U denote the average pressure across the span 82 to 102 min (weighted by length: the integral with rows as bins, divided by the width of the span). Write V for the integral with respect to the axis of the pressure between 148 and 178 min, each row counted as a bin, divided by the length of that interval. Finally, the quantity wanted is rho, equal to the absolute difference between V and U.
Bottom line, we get 7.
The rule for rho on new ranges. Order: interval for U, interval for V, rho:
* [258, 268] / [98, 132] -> 2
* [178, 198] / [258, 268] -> 9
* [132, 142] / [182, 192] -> 6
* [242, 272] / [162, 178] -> 32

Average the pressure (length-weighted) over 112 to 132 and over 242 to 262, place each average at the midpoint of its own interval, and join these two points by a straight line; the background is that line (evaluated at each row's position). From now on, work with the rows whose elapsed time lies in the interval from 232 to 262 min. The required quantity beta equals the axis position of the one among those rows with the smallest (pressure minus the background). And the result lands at 240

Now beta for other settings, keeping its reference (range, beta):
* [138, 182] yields 180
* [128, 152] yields 140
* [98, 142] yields 125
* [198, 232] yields 225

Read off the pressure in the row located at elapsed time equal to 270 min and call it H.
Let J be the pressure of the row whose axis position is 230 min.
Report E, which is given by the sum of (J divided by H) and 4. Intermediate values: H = 395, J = 438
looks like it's 5.11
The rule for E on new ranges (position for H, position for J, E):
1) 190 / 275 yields 4.92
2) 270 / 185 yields 5.08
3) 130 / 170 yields 5.06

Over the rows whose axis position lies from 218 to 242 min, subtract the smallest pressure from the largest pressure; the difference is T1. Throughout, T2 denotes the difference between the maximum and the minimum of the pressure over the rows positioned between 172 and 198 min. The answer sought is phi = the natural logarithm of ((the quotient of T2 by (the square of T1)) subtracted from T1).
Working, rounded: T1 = 43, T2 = 36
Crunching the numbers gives 3.8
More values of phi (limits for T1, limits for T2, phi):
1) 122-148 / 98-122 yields 5.0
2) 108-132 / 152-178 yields 5.1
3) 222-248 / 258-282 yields 3.6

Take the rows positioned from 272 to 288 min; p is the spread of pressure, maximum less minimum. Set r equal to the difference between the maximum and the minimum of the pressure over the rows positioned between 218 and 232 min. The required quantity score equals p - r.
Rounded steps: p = 33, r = 24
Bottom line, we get 9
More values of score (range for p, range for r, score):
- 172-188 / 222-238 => 18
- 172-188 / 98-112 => -4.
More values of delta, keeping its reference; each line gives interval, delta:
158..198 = 6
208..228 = 1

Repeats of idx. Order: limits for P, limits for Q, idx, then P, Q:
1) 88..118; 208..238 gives 0.012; 2699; 33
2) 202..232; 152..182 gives 0.007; 2828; 20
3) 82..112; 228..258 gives 0.005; 2721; 15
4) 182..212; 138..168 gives 0.004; 2769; 10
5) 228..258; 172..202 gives 0.004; 2610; 11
